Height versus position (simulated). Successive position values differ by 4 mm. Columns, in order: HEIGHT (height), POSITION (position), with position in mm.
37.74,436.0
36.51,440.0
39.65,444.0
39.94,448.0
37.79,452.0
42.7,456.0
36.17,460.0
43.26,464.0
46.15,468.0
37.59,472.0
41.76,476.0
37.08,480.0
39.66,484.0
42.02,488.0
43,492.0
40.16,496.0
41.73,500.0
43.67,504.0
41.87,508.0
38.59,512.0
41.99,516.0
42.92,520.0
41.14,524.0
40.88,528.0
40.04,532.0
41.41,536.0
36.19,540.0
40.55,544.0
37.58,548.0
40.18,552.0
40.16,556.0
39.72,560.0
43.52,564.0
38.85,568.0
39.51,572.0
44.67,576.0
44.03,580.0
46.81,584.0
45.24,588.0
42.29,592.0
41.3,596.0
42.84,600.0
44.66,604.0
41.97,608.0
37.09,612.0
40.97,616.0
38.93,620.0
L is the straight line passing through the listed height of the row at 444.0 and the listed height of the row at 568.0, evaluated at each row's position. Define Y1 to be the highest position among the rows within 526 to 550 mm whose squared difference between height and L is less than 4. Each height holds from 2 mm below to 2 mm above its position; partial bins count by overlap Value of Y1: 548.0 mm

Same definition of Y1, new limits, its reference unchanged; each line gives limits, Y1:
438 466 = 452.0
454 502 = 496.0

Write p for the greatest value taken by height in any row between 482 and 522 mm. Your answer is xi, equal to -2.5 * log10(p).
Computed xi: -4.10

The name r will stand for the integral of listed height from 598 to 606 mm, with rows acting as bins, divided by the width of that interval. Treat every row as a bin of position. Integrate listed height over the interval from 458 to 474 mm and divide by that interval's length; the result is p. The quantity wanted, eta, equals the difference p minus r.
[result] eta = -3.0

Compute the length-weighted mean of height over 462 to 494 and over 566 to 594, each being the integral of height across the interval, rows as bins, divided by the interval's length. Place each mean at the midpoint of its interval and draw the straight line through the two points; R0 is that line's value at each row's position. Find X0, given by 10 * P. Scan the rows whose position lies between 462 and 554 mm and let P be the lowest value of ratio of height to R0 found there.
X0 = 8.54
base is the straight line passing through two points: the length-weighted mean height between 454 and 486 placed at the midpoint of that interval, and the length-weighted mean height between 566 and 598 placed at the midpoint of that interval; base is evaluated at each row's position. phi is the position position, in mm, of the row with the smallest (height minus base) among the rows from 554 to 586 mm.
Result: 568.0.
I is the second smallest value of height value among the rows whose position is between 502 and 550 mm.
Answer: 37.58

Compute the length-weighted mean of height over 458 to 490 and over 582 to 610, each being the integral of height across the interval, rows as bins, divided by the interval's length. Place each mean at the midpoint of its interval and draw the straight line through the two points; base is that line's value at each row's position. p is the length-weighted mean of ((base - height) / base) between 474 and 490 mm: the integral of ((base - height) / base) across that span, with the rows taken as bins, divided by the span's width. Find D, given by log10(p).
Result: -1.9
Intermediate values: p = 0.01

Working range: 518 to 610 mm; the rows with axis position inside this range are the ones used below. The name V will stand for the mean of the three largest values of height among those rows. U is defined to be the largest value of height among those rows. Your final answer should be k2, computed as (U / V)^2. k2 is 1.06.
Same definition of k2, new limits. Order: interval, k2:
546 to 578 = 1.09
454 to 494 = 1.09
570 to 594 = 1.06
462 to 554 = 1.08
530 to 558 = 1.03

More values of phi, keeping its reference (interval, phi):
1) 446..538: 460.0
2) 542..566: 548.0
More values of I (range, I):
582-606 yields 42.29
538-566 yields 37.58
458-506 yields 37.08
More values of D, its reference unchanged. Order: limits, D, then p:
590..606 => -1.7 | 0.02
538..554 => -1.1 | 0.09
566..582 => -1.5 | 0.03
